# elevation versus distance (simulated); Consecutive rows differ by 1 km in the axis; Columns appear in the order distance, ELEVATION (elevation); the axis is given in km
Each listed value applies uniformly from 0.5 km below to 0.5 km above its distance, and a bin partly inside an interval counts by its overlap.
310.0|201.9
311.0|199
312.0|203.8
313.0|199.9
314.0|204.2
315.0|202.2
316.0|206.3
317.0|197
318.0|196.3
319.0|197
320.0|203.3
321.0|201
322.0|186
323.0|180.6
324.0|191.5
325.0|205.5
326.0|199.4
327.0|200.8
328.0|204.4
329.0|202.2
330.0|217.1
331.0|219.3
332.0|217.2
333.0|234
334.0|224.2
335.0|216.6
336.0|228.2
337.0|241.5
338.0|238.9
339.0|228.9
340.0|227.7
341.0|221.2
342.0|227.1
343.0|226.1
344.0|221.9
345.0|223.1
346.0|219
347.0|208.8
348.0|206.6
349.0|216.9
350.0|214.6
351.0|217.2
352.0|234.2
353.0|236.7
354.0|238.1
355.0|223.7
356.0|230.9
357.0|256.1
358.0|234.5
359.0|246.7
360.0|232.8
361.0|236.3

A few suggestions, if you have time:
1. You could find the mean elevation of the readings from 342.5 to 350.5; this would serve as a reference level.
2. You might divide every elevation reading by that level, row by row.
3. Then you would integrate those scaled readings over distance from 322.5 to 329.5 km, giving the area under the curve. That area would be 6.4 km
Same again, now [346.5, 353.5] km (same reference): 7.1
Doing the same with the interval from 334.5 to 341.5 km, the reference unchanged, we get 7.4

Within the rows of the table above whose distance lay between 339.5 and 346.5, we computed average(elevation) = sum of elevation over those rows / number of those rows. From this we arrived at 224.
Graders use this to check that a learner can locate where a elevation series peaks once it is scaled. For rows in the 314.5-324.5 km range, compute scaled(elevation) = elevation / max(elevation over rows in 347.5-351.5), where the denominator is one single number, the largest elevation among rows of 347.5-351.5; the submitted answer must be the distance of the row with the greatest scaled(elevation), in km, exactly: 316.0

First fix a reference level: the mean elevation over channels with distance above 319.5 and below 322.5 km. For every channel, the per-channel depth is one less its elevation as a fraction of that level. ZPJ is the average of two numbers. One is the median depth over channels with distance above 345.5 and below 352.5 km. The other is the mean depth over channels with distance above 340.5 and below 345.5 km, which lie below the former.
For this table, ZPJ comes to -0.120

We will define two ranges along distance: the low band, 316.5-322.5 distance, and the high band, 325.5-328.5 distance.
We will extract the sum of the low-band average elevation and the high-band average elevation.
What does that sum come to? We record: 398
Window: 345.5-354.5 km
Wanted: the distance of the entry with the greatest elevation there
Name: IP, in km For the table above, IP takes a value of 354.0 km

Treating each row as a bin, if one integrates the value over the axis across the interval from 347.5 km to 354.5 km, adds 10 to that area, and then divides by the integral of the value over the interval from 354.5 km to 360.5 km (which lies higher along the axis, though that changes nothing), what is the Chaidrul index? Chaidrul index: 1.11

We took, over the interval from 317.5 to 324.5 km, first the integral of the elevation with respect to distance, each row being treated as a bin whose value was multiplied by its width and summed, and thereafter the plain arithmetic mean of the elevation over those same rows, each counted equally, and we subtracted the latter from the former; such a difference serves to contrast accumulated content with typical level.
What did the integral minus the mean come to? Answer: 1162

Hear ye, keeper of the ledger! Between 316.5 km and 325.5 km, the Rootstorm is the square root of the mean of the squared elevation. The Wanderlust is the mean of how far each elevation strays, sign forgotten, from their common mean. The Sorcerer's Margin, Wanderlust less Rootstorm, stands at -189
